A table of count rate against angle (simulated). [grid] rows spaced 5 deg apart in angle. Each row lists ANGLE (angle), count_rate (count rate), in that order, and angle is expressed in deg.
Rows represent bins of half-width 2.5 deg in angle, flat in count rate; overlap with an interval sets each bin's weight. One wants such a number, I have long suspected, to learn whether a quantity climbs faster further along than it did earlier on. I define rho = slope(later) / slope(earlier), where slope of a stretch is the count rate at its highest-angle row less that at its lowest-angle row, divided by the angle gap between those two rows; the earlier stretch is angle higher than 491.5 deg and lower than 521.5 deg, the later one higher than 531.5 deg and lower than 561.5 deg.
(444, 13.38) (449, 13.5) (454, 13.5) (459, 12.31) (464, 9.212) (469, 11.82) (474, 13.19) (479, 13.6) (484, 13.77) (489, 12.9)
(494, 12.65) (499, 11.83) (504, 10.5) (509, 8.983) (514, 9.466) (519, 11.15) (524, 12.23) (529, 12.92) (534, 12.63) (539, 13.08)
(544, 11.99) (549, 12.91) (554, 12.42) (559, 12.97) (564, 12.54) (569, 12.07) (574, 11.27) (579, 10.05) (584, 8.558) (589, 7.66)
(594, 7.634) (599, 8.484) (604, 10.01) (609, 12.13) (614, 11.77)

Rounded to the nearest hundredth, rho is -0.23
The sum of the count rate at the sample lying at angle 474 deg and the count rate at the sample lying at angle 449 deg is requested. 27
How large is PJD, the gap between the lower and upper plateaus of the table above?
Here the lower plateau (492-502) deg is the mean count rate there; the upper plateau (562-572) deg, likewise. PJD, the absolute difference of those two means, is 0.1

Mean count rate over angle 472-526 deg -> 11.8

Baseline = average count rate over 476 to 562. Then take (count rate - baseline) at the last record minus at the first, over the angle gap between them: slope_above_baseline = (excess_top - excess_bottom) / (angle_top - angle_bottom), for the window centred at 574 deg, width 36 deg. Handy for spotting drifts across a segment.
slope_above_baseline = -0.18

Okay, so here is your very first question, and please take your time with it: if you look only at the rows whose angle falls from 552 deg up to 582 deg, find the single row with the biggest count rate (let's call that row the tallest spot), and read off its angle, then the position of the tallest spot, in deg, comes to 559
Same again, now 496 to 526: 524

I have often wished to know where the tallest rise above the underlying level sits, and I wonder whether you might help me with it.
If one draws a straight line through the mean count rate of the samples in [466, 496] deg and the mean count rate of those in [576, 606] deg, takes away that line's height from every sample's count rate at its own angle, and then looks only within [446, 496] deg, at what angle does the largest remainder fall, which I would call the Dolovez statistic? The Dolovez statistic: 484 deg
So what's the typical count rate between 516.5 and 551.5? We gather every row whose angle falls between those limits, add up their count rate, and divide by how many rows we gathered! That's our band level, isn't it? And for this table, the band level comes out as 12.4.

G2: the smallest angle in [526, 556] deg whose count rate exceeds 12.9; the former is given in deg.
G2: 529 deg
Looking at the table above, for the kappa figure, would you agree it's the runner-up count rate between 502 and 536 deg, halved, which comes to 6.3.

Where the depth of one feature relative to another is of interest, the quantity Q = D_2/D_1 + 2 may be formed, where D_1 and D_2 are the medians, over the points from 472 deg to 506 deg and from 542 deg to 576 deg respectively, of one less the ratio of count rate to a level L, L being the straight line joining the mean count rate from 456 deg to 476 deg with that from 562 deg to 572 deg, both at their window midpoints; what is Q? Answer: 2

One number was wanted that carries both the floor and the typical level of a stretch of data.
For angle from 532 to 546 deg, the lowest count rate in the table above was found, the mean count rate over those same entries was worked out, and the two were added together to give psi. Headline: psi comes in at 24.6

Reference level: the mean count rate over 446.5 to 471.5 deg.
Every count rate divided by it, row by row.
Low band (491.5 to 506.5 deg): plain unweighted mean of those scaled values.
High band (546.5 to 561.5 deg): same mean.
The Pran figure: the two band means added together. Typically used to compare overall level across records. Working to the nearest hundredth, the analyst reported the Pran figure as 2.02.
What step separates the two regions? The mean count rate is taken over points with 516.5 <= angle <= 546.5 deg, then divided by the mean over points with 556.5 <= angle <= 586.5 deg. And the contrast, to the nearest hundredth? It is 1.10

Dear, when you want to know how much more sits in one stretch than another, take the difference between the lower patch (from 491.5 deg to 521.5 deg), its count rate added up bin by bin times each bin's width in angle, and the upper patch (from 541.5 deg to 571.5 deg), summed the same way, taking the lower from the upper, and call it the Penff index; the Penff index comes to 52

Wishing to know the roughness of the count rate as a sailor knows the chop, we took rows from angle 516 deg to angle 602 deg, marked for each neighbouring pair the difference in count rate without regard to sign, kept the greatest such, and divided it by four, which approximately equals 0.37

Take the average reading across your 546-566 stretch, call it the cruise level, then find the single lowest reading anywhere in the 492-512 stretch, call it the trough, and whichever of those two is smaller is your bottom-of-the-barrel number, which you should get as 9.0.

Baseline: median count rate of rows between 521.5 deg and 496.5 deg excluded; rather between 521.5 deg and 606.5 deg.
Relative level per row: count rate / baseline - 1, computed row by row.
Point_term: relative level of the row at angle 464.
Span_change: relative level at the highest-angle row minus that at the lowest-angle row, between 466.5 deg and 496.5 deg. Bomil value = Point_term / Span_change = -3.4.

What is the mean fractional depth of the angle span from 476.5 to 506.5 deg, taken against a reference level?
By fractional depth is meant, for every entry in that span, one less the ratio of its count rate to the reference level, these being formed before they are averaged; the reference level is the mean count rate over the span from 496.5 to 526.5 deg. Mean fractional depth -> -0.173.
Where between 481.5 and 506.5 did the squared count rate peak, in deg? 484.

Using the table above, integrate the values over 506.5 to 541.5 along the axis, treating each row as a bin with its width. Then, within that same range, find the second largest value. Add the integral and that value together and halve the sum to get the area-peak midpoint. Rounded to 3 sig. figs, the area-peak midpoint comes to 208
